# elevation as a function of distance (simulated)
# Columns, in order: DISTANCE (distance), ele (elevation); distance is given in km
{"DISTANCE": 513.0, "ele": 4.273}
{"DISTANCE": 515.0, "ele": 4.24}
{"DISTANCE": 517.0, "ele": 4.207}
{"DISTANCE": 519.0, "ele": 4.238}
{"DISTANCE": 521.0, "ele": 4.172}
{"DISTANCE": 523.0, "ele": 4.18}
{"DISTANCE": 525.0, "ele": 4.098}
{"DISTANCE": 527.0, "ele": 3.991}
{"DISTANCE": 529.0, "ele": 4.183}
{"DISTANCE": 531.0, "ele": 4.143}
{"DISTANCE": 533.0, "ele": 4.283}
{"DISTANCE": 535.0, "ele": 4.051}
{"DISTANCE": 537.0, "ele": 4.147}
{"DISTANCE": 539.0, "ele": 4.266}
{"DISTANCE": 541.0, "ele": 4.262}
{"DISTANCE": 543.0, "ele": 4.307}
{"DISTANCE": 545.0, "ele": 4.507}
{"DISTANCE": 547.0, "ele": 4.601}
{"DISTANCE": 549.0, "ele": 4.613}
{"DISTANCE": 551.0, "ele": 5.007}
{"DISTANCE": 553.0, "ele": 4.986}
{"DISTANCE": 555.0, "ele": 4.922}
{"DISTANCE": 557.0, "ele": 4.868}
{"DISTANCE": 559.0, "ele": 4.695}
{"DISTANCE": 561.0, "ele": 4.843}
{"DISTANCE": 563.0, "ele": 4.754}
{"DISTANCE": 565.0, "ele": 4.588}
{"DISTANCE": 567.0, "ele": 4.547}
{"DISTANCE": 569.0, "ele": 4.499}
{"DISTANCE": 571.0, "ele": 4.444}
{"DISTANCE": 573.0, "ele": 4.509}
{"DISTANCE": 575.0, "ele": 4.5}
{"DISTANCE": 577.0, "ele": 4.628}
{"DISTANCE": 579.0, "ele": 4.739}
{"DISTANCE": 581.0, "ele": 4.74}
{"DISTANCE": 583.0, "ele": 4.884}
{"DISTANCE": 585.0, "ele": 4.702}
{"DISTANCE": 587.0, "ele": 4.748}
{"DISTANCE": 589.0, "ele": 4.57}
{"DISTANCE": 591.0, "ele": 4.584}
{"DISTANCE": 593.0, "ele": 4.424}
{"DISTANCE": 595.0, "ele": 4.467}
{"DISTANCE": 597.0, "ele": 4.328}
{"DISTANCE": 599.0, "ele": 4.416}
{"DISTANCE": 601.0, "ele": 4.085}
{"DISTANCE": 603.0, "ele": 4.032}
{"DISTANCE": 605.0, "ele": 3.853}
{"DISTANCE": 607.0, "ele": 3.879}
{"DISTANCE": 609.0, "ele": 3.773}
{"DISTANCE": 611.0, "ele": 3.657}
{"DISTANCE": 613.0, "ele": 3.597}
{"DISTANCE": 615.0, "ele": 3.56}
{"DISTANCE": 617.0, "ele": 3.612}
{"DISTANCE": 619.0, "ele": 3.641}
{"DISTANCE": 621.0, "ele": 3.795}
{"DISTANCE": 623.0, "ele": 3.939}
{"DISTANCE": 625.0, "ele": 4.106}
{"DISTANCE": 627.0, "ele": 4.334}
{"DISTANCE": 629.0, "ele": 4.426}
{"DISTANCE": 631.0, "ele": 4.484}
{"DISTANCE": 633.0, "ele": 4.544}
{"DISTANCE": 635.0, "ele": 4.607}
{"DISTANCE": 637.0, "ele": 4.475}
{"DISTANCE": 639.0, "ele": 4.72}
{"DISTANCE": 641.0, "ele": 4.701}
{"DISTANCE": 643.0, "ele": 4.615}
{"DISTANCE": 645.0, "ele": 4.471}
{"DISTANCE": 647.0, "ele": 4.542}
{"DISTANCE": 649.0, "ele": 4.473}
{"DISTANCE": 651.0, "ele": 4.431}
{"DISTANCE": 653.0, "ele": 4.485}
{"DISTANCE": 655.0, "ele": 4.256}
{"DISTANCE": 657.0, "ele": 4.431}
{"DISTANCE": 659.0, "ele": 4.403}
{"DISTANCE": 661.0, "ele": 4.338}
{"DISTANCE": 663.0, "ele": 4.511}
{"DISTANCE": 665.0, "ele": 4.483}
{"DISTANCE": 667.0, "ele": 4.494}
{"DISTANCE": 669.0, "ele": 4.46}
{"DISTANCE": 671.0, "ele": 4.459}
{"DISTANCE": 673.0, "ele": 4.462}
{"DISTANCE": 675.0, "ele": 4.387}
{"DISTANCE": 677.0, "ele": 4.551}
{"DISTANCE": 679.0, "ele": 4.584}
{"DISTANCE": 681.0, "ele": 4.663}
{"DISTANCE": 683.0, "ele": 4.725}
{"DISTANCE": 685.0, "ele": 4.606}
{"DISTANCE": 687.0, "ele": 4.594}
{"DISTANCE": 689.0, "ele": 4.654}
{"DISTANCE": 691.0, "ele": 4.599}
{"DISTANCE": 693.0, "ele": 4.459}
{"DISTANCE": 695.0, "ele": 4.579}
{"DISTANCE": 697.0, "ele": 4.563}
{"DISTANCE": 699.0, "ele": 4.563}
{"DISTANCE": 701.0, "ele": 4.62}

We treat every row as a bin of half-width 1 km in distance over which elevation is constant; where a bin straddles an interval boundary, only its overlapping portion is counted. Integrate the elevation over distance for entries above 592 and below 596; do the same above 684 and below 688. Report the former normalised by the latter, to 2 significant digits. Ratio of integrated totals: 0.97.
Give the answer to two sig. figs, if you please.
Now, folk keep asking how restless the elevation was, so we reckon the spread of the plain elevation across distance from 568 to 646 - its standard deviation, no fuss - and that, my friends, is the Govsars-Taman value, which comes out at 0.39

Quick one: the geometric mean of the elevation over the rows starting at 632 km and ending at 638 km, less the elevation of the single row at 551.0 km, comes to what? -0.5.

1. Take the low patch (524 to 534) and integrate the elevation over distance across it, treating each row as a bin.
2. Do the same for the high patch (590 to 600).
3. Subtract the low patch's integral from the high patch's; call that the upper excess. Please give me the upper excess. 3.0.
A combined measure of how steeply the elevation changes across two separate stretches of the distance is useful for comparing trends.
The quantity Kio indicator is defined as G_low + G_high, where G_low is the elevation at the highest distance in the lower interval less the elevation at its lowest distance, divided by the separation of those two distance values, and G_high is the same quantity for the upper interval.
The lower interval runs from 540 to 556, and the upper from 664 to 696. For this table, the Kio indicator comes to 0.05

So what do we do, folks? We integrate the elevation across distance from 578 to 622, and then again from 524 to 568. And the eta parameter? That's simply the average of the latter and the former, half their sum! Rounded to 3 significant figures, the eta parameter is 191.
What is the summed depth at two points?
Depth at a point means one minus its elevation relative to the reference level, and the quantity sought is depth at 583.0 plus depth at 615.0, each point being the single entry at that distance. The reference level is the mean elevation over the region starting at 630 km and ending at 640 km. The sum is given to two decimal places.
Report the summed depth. 0.15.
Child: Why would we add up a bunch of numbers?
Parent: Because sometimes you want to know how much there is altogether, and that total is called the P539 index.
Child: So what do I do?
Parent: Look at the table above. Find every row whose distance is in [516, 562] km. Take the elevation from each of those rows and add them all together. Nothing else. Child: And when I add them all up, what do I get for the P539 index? 102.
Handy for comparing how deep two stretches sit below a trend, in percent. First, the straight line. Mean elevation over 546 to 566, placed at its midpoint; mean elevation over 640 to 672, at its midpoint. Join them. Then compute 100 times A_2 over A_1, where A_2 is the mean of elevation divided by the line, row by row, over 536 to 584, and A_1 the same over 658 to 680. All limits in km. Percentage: 96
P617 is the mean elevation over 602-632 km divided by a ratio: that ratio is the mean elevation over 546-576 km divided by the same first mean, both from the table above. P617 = 3.26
